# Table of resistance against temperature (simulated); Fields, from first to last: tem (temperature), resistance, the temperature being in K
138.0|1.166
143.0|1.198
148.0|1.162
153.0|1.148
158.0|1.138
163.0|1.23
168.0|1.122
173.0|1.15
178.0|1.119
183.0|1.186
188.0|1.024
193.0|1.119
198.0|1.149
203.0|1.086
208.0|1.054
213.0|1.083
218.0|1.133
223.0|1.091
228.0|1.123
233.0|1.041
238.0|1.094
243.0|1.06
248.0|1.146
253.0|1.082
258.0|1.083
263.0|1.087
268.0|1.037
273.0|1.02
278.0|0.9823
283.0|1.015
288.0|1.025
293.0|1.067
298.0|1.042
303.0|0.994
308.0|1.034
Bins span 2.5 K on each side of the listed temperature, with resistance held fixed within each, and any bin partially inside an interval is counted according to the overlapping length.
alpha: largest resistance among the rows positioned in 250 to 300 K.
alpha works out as 1.087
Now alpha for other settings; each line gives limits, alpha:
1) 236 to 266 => 1.146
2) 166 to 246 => 1.186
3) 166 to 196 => 1.186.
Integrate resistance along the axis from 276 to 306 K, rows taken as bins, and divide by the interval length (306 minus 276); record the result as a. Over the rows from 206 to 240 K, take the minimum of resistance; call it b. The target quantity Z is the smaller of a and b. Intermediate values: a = 1.02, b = 1.041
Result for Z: 1.02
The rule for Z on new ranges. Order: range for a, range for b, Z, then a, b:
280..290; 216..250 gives 1.02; 1.02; 1.041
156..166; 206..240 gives 1.04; 1.18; 1.041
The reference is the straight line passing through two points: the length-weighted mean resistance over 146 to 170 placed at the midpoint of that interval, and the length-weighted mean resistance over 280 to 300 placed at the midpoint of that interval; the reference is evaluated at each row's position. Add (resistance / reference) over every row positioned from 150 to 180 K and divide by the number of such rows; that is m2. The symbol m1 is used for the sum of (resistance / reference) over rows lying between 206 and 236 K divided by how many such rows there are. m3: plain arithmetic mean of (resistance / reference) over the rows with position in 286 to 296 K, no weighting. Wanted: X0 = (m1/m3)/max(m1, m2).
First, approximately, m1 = 0.99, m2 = 1.00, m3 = 1.01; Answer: 0.98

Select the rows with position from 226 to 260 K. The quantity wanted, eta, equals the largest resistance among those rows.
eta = 1.146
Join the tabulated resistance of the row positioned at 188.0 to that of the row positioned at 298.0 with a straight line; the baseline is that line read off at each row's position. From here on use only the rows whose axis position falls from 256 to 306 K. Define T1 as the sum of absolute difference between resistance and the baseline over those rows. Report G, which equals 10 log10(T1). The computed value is -5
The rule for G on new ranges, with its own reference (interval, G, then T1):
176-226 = -1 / 0.8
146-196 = 1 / 1.2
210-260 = -2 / 0.6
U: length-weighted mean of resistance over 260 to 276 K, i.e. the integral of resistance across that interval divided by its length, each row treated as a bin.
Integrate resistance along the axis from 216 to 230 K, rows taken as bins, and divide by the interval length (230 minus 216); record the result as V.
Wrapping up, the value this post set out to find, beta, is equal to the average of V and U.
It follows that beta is 1.08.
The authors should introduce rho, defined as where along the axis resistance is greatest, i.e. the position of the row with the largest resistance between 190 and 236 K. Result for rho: 198.0 K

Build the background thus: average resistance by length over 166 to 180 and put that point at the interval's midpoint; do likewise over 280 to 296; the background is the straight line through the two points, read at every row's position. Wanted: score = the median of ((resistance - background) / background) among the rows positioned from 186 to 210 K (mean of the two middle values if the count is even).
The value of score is -0.0179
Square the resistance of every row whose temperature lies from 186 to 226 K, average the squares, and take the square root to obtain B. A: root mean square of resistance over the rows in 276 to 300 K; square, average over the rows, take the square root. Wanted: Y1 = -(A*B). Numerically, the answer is -1.12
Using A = 1.03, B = 1.09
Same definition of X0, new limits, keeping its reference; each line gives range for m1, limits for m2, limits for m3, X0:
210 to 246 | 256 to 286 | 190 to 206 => 1.00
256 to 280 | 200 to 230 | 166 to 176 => 1.01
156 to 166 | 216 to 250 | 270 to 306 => 1.02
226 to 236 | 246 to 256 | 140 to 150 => 0.95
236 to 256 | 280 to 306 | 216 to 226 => 0.99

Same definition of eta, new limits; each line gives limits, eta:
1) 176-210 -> 1.186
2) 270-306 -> 1.067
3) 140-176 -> 1.23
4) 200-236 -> 1.133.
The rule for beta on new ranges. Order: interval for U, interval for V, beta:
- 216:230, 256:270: 1.09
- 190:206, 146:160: 1.13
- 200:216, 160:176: 1.12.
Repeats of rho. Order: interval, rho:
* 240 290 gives 248.0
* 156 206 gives 163.0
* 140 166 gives 163.0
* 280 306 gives 293.0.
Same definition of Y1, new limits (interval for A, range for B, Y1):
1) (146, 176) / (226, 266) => -1.26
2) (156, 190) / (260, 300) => -1.18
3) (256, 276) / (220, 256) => -1.15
